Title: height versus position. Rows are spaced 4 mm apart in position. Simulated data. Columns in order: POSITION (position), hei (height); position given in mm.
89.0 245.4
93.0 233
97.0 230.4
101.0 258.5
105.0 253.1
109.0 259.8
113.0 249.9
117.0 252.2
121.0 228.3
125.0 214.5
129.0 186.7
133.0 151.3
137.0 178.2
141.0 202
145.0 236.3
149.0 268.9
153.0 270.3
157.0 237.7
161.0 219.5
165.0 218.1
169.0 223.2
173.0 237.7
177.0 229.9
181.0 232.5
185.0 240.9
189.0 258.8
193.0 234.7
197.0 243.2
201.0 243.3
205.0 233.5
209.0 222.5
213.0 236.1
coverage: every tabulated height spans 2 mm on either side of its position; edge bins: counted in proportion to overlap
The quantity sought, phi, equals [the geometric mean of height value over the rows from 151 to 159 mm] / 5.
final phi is 51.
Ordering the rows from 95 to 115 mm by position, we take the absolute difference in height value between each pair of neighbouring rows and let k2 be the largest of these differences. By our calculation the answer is 28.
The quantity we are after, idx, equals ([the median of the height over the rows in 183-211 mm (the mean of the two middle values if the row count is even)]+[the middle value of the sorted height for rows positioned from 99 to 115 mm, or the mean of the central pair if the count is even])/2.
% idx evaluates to 248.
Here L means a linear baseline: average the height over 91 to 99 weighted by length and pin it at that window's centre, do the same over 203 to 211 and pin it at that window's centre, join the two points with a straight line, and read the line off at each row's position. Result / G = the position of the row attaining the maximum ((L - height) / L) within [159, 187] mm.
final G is 165.0 mm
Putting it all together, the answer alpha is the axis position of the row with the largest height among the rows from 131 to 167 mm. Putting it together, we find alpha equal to 153.0 mm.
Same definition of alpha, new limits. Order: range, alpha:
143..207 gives 153.0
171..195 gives 189.0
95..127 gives 109.0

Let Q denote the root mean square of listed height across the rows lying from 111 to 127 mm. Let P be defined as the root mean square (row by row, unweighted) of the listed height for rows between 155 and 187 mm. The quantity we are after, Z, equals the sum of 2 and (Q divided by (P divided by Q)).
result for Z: 246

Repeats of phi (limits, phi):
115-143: 40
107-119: 51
